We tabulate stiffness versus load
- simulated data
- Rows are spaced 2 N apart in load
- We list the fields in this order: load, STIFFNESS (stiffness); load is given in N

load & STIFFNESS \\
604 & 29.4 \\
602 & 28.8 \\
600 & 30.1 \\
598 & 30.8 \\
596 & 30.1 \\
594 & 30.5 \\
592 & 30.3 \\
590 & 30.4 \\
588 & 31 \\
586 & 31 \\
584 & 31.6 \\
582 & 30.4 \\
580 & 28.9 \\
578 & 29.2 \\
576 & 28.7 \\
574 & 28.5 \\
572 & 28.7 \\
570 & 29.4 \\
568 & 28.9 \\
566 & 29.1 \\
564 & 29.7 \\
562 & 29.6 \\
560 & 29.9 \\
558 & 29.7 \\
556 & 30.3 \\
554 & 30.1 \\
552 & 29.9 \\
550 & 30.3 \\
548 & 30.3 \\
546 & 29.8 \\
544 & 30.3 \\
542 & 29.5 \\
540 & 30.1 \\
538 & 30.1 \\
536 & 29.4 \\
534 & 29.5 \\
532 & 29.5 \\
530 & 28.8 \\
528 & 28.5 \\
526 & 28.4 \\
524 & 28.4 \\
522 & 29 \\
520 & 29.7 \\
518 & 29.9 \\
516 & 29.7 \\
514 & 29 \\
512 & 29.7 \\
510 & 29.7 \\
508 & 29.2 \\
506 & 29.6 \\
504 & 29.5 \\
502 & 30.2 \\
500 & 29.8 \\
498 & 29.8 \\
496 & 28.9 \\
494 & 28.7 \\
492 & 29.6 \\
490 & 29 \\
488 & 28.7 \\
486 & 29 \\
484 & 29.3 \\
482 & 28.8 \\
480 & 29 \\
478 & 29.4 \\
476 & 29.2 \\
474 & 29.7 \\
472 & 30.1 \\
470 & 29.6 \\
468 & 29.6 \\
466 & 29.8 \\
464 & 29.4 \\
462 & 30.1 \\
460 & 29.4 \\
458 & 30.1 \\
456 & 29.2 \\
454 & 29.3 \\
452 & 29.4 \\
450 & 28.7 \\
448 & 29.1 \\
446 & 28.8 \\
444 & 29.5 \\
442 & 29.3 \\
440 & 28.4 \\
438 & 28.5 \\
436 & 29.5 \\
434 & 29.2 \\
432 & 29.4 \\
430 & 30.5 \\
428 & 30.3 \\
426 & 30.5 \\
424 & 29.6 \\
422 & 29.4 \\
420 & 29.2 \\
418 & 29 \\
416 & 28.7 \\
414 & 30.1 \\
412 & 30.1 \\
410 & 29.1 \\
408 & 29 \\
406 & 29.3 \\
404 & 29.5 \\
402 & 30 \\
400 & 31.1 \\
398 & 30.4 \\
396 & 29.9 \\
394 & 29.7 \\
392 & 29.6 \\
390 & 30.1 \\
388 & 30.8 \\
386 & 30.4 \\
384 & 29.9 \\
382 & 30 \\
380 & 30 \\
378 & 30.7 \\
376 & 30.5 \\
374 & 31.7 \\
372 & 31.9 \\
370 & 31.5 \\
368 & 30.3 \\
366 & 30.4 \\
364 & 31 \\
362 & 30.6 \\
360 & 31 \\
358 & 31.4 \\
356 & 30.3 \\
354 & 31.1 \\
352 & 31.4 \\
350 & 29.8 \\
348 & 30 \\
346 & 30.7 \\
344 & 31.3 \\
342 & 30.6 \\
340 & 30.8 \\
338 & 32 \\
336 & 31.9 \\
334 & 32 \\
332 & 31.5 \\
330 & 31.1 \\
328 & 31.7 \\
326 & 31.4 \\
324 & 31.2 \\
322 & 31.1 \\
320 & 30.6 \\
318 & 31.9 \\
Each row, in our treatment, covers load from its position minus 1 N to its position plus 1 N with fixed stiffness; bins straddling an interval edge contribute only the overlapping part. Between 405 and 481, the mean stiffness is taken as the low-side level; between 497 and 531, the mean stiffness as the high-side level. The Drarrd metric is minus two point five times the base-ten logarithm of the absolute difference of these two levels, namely 2.6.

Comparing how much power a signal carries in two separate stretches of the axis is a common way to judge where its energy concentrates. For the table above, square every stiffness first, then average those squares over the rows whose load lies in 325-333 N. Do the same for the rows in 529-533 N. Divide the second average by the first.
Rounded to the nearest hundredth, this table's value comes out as 0.86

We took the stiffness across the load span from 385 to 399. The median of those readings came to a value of 30.1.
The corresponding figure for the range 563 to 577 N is 28.9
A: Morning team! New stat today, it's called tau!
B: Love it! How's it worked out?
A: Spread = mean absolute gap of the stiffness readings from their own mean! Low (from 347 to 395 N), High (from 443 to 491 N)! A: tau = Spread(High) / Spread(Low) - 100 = -99.4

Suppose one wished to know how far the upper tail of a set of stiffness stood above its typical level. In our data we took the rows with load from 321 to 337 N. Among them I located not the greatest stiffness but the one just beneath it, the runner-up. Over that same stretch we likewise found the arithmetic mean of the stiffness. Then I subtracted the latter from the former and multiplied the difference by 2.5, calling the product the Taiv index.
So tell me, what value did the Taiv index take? 1.0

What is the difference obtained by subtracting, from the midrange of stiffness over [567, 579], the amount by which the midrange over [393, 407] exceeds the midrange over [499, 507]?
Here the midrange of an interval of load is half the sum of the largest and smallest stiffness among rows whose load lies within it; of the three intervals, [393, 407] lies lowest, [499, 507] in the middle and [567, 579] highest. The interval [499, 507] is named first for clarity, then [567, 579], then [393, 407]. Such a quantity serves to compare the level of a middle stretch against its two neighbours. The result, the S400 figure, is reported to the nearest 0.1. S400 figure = 28.6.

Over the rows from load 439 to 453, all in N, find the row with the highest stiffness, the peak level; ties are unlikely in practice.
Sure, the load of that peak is 444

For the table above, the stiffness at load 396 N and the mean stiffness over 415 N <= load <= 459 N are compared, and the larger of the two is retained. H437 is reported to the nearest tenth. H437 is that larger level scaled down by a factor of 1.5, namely 19.9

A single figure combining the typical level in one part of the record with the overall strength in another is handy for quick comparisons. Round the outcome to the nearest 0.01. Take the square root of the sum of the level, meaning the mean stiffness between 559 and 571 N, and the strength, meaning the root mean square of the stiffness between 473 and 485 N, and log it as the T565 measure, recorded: 7.66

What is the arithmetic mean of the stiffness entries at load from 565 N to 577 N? 28.9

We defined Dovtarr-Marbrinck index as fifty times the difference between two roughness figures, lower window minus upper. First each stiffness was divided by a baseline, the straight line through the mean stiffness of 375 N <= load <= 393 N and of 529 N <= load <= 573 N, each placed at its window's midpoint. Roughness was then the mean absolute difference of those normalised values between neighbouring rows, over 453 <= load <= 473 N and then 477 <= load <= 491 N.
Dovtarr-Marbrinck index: 0.23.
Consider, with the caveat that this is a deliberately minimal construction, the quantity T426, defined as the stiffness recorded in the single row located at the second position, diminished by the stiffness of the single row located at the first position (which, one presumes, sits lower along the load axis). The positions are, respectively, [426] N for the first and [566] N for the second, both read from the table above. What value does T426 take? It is -1.4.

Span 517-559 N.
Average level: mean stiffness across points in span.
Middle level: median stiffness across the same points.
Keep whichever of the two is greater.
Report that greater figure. 29.7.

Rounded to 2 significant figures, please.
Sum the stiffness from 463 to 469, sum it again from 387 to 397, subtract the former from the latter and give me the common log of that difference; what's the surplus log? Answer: 1.8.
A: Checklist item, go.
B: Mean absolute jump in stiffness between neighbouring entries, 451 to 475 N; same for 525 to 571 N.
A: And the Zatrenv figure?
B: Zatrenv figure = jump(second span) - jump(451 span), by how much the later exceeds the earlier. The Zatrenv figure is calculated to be -0.08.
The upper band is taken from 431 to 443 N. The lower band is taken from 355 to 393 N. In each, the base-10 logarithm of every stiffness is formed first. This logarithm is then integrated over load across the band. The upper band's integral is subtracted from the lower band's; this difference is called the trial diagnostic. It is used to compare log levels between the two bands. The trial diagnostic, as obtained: 39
